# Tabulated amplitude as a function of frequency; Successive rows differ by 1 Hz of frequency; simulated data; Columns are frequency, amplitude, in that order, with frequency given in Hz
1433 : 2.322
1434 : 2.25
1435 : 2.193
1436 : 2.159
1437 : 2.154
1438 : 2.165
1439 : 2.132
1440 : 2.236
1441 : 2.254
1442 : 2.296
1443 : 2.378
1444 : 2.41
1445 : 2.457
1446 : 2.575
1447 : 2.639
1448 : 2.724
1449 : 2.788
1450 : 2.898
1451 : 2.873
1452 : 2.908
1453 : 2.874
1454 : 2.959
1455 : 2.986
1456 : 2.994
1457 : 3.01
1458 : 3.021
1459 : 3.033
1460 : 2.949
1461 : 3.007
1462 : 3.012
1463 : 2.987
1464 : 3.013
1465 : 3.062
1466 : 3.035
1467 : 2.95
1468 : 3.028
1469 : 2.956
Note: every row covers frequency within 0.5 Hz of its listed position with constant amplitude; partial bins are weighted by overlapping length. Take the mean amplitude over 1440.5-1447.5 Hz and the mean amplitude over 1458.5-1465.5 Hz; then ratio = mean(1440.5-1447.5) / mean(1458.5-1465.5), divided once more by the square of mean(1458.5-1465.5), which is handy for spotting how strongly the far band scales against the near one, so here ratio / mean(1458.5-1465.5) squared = 0.089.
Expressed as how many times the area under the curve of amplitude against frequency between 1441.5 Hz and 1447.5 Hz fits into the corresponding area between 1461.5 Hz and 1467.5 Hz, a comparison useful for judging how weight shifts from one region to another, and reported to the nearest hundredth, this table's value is 1.22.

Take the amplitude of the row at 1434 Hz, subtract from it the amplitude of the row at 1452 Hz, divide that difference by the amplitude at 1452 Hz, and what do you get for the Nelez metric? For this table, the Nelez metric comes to -0.23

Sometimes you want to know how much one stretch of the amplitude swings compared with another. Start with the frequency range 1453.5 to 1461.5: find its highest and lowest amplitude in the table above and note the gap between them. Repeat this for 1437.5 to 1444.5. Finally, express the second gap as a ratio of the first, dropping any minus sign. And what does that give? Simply 3.3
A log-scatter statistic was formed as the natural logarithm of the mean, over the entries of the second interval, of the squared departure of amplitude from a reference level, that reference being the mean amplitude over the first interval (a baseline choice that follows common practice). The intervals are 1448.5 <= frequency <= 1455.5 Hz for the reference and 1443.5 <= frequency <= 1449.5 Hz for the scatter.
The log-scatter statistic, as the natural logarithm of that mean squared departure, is -2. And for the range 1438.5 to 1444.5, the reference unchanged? -1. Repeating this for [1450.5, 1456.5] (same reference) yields -6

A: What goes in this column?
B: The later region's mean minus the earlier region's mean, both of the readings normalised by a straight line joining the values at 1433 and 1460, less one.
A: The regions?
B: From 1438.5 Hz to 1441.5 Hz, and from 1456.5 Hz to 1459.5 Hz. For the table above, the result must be 0.15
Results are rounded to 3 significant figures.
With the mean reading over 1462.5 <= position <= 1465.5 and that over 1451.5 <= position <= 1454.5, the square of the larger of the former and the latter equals 9.12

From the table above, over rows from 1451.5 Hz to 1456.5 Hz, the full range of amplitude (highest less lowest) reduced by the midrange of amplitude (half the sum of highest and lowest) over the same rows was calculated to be -2.81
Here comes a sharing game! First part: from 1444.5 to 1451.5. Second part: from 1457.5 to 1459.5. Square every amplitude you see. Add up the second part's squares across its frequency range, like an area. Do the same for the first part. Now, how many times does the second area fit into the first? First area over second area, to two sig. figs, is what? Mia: 2.8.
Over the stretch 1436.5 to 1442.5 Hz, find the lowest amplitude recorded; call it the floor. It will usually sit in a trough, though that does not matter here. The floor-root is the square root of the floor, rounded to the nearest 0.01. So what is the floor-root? 1.46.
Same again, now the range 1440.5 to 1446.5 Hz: 1.50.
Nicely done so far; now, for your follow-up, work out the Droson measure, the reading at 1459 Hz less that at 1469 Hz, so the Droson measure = 0.08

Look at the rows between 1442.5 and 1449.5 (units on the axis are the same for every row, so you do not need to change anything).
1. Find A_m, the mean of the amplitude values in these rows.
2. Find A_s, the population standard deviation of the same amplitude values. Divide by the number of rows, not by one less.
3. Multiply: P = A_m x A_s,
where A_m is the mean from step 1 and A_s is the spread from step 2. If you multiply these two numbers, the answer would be 0.377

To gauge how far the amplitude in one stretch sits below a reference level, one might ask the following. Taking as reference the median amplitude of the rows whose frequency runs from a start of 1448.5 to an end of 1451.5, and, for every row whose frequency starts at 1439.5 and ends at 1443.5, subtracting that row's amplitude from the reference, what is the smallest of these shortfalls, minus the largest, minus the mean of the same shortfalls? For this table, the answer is -0.72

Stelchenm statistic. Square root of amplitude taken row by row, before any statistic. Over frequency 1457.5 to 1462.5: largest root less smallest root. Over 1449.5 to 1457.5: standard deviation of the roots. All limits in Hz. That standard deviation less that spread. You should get -0.01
